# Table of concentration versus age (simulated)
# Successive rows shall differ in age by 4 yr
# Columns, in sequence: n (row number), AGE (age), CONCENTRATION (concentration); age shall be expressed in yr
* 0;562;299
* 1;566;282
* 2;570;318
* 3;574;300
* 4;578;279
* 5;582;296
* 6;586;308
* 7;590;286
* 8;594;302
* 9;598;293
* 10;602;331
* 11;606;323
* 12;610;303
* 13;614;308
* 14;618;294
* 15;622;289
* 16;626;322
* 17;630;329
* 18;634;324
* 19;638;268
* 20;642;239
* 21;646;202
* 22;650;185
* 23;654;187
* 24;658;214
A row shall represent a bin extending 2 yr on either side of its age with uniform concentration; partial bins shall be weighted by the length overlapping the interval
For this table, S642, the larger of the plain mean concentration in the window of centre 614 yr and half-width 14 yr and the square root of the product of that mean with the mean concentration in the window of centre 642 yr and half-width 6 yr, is 310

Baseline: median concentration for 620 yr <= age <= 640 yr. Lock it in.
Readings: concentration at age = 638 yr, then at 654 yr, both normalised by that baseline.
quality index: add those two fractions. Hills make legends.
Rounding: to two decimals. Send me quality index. 1.41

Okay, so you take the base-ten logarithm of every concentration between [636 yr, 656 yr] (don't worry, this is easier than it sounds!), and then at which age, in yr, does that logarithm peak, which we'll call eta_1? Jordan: 638 yr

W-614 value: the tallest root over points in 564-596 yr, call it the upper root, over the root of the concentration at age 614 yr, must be 1.02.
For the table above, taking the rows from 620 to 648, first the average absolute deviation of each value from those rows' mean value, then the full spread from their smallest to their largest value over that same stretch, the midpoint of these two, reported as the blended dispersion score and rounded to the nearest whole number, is 83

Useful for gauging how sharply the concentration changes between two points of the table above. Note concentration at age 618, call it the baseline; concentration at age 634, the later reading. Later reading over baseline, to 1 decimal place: 1.1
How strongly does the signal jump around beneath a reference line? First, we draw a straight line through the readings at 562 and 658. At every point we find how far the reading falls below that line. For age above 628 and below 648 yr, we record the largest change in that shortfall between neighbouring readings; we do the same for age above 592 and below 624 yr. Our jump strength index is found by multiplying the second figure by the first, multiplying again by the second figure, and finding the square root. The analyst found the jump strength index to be 301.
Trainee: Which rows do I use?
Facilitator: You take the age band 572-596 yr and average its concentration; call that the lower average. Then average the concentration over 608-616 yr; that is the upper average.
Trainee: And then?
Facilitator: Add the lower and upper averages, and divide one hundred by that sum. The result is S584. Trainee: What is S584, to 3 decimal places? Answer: 0.166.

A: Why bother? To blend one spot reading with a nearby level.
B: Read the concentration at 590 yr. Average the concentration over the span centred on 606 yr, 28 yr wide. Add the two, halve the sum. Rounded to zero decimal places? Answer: 297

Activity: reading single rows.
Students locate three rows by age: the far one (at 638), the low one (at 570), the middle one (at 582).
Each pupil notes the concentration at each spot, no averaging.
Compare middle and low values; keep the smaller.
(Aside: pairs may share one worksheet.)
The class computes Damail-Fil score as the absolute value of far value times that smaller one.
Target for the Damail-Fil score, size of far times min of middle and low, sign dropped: 79328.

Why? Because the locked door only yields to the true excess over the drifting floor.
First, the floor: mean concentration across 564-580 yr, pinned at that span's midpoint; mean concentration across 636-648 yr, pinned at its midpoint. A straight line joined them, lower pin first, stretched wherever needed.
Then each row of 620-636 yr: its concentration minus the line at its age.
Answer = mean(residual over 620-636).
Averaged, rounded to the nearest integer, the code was 68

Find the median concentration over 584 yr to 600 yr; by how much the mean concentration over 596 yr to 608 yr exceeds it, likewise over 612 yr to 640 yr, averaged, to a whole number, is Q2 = 13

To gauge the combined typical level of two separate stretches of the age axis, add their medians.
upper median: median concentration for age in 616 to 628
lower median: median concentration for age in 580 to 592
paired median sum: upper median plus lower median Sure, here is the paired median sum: 590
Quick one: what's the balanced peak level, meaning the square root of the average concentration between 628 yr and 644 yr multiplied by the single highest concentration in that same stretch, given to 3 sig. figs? 309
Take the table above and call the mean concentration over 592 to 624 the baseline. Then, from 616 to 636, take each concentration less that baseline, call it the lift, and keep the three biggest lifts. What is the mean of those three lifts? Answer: 20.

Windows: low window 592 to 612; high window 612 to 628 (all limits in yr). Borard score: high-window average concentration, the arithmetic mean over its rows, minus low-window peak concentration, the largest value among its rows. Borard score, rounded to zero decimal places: -28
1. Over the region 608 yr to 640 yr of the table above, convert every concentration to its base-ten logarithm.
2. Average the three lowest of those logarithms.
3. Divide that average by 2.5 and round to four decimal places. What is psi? 0.9810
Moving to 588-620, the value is 0.9855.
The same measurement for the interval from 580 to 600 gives 0.9859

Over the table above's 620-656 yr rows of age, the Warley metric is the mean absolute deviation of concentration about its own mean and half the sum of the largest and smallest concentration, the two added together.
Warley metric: 308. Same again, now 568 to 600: 308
